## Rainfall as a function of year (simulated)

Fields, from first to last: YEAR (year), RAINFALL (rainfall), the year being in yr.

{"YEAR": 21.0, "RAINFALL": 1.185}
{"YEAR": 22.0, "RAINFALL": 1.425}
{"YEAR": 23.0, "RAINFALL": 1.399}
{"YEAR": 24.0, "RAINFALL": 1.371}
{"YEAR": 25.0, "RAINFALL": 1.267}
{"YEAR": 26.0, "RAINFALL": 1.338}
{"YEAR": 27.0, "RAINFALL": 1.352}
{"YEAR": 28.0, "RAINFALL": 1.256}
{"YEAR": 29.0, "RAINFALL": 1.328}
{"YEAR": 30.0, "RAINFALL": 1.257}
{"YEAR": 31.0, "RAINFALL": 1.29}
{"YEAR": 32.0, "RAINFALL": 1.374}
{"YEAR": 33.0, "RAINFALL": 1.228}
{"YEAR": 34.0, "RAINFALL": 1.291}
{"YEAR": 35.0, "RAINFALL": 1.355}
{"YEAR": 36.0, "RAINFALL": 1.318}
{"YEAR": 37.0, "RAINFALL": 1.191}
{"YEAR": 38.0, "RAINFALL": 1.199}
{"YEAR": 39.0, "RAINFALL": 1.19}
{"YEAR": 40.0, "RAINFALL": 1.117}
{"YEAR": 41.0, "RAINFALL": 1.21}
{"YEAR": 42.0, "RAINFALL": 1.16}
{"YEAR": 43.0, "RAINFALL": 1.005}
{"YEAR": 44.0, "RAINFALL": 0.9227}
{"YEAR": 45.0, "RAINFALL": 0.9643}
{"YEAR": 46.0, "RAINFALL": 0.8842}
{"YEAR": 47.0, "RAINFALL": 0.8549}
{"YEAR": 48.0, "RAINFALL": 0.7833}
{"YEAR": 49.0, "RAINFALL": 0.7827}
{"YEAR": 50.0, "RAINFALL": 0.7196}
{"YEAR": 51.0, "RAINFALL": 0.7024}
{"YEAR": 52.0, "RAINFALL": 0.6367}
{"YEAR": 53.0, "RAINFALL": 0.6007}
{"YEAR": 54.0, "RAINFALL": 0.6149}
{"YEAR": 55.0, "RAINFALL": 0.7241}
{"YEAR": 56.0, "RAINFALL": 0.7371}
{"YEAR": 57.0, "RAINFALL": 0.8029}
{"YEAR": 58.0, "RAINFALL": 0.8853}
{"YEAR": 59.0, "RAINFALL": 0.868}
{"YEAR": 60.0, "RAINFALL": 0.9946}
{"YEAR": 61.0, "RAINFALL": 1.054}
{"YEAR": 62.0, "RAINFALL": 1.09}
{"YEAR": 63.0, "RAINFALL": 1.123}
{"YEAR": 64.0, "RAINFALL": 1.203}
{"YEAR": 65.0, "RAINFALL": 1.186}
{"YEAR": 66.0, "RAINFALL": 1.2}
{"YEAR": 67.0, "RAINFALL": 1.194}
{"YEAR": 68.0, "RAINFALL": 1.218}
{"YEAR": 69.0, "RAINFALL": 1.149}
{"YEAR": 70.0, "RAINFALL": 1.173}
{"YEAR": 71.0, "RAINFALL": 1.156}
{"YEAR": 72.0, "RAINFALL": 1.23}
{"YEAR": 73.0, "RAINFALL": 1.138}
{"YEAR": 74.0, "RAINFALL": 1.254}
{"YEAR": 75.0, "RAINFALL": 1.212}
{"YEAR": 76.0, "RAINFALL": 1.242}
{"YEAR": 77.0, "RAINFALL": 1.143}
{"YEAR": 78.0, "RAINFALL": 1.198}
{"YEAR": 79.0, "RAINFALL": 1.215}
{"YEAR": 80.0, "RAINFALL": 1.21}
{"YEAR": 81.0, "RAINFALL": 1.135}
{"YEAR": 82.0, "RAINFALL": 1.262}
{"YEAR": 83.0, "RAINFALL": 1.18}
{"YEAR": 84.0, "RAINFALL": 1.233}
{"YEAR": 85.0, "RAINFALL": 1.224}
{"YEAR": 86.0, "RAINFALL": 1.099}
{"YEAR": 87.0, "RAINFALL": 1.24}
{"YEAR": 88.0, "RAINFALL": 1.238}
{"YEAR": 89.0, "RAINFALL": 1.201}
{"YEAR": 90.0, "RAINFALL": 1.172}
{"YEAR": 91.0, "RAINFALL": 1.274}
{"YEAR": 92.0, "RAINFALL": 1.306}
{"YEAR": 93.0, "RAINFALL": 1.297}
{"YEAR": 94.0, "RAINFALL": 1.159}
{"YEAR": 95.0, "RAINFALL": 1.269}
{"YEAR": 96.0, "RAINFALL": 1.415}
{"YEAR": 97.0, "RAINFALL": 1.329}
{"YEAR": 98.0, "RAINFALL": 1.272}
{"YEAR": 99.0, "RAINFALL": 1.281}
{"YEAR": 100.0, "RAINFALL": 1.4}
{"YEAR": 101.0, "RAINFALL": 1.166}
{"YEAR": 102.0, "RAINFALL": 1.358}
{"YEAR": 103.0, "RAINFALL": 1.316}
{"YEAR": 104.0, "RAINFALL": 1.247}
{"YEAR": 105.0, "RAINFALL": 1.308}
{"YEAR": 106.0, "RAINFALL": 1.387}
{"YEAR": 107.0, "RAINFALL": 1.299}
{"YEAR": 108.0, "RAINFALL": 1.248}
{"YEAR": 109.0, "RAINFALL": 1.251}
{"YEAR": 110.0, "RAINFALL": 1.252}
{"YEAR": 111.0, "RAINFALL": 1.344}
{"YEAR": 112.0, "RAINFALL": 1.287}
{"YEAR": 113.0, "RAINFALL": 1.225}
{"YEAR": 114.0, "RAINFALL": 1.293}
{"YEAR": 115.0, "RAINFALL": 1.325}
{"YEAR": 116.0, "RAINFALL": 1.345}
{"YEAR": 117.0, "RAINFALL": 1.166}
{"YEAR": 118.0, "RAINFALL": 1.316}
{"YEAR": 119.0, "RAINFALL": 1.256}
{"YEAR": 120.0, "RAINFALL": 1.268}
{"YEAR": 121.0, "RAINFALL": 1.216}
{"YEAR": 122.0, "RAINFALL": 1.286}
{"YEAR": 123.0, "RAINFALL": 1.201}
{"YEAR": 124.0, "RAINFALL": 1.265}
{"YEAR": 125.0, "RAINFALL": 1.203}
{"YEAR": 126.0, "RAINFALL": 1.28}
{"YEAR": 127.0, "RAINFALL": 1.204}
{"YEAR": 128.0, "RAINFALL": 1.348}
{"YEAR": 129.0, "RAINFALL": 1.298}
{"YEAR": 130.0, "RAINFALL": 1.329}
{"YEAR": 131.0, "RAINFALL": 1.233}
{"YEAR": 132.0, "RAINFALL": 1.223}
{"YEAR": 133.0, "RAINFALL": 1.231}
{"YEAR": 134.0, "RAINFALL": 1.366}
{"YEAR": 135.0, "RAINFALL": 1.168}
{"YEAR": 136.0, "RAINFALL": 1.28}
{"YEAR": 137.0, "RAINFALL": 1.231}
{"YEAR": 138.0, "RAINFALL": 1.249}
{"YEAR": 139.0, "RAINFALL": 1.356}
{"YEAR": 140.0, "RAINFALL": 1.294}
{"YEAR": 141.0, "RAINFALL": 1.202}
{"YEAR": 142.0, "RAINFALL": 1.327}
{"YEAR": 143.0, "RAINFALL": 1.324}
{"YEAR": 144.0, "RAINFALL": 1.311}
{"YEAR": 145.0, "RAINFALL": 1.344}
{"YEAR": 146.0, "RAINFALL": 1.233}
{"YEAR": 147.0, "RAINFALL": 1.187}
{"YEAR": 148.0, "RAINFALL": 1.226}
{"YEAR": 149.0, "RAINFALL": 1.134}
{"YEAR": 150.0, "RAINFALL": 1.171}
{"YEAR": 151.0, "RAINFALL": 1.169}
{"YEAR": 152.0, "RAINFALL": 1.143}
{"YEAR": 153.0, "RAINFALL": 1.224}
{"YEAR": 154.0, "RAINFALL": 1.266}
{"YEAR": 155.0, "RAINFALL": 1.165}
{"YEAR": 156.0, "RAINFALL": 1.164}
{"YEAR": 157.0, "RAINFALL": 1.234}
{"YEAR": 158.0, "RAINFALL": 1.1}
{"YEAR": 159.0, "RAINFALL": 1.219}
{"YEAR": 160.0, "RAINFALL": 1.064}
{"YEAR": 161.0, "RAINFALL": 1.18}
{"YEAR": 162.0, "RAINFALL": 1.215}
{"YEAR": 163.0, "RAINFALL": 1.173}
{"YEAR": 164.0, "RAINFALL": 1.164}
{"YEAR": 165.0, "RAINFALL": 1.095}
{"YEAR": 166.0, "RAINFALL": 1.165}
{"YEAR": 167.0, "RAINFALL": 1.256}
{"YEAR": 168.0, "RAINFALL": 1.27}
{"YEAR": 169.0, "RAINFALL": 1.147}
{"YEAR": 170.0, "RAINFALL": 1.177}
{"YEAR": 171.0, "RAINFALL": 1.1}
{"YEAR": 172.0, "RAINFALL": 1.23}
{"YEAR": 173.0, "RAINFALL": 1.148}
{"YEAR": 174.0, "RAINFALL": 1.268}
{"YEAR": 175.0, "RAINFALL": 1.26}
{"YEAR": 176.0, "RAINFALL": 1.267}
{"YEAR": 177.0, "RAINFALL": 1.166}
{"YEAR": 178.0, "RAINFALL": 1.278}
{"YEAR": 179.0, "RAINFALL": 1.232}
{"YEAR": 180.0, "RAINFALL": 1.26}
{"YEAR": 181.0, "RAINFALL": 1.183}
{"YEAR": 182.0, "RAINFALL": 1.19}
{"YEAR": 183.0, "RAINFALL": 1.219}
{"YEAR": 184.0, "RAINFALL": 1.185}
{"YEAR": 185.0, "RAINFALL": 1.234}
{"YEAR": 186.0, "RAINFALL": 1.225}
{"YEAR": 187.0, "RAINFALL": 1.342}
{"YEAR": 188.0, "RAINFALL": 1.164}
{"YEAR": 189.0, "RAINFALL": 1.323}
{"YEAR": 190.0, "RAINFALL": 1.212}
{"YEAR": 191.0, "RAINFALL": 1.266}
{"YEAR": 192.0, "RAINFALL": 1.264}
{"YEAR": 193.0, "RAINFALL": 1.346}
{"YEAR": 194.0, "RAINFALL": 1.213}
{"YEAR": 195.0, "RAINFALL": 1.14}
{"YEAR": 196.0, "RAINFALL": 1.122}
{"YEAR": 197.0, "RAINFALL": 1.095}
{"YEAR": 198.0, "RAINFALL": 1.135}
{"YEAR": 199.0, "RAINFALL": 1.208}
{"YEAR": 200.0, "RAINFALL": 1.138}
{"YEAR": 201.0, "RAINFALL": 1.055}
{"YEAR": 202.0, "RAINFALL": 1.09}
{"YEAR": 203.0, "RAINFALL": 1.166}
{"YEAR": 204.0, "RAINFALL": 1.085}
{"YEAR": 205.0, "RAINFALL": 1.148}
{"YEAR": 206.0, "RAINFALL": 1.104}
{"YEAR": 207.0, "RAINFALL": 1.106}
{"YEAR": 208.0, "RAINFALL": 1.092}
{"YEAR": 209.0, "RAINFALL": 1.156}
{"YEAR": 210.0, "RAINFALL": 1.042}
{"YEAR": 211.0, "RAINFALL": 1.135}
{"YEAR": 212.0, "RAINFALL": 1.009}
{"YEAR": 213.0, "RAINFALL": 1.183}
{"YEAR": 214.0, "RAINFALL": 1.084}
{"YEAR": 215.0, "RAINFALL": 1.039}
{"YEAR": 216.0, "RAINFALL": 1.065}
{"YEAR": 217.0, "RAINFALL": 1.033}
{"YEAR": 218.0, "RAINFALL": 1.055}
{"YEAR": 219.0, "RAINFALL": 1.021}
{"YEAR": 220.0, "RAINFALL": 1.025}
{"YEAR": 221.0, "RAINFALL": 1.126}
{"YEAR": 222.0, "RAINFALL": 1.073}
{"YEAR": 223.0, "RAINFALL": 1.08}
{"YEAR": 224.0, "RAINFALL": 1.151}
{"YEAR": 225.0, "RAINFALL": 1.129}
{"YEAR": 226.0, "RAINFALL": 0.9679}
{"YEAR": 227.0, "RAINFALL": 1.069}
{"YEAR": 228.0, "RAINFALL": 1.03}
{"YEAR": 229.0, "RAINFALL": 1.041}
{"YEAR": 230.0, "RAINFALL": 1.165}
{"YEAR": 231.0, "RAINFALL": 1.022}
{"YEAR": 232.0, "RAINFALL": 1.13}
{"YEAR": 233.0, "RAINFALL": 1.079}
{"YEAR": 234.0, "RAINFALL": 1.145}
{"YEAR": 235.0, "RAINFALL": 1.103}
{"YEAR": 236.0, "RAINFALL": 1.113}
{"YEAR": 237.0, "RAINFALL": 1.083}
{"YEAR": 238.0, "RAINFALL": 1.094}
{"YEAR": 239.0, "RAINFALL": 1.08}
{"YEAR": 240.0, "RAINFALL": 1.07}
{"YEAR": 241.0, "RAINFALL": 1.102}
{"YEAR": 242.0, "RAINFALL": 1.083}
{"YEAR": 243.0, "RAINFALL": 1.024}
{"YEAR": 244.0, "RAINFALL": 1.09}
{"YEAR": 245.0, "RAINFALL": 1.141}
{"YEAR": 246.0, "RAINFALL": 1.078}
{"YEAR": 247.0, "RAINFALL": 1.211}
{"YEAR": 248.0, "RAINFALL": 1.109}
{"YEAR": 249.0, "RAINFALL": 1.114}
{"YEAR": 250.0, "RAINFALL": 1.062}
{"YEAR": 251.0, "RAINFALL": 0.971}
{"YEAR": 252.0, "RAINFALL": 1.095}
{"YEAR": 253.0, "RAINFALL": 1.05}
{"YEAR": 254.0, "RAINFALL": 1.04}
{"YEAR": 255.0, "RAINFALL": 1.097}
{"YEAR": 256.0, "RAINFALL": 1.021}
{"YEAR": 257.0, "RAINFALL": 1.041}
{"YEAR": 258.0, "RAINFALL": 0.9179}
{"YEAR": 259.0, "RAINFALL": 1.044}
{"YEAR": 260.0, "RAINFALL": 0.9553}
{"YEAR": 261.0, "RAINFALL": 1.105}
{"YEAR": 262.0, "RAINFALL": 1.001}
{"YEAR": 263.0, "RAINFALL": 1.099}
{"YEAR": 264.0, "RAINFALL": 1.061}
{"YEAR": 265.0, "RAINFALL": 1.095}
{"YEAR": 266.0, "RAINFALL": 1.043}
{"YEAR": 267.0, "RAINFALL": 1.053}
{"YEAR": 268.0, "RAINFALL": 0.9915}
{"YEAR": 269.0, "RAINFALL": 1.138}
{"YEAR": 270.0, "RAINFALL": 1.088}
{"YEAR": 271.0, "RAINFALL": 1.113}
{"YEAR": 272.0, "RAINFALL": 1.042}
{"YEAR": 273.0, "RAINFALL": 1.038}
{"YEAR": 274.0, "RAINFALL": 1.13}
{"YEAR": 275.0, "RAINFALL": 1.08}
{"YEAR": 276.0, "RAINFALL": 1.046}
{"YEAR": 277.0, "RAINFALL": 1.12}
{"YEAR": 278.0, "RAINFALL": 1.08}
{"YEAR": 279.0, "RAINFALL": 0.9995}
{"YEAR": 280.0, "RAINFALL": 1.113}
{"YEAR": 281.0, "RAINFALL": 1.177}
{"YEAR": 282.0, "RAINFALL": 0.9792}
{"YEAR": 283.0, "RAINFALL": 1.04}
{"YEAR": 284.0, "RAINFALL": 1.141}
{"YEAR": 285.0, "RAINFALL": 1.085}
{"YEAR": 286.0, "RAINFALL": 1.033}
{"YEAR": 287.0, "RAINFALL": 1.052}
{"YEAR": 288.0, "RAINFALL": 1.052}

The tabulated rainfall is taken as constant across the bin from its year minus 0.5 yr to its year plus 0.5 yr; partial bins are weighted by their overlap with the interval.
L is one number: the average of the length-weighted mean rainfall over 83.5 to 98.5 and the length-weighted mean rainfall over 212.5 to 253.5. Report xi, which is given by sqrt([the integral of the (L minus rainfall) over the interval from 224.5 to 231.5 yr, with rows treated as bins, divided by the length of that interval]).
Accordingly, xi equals 0.32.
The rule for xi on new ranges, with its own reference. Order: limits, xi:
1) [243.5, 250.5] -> 0.22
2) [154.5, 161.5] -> 0.07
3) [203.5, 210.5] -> 0.25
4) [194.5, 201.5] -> 0.19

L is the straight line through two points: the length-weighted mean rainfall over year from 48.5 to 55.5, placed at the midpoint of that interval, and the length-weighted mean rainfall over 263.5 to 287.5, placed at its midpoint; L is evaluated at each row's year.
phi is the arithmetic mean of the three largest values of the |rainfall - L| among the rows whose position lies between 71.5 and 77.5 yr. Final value 0.52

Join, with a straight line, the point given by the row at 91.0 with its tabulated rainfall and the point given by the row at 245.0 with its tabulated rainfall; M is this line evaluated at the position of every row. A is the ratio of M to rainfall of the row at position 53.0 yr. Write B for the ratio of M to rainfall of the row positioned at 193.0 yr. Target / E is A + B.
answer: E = 3.06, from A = 2.18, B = 0.88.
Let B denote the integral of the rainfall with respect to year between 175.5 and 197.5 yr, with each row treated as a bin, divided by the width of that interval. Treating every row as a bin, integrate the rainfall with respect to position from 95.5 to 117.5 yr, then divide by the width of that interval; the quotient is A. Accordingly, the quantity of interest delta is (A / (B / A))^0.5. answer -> 1.17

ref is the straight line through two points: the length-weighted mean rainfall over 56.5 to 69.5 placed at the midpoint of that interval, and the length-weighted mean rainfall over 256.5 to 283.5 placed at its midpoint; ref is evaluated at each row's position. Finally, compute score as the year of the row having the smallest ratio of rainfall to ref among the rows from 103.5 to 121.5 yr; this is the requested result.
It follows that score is 117.0 yr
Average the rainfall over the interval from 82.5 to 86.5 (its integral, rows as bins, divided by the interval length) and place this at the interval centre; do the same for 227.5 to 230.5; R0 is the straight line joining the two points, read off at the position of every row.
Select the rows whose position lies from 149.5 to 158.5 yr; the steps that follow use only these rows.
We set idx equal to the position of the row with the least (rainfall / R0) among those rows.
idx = 158.0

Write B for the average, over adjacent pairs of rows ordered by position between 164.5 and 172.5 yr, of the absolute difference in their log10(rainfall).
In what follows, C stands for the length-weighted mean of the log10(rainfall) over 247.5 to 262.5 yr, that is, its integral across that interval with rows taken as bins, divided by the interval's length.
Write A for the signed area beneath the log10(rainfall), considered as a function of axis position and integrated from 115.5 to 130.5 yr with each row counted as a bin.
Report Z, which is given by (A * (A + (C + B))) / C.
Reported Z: 141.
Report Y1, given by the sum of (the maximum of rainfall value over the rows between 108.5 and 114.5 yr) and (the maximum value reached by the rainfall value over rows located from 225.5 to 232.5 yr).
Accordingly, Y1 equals 2.51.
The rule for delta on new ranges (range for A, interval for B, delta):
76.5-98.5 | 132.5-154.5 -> 1.10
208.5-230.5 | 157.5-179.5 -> 0.99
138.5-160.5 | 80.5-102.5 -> 1.09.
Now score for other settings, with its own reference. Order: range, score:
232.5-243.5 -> 243.0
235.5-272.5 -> 258.0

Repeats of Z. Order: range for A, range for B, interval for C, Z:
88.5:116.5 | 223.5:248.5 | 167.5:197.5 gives 113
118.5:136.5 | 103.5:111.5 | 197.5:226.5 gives 87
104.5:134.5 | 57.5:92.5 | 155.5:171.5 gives 151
